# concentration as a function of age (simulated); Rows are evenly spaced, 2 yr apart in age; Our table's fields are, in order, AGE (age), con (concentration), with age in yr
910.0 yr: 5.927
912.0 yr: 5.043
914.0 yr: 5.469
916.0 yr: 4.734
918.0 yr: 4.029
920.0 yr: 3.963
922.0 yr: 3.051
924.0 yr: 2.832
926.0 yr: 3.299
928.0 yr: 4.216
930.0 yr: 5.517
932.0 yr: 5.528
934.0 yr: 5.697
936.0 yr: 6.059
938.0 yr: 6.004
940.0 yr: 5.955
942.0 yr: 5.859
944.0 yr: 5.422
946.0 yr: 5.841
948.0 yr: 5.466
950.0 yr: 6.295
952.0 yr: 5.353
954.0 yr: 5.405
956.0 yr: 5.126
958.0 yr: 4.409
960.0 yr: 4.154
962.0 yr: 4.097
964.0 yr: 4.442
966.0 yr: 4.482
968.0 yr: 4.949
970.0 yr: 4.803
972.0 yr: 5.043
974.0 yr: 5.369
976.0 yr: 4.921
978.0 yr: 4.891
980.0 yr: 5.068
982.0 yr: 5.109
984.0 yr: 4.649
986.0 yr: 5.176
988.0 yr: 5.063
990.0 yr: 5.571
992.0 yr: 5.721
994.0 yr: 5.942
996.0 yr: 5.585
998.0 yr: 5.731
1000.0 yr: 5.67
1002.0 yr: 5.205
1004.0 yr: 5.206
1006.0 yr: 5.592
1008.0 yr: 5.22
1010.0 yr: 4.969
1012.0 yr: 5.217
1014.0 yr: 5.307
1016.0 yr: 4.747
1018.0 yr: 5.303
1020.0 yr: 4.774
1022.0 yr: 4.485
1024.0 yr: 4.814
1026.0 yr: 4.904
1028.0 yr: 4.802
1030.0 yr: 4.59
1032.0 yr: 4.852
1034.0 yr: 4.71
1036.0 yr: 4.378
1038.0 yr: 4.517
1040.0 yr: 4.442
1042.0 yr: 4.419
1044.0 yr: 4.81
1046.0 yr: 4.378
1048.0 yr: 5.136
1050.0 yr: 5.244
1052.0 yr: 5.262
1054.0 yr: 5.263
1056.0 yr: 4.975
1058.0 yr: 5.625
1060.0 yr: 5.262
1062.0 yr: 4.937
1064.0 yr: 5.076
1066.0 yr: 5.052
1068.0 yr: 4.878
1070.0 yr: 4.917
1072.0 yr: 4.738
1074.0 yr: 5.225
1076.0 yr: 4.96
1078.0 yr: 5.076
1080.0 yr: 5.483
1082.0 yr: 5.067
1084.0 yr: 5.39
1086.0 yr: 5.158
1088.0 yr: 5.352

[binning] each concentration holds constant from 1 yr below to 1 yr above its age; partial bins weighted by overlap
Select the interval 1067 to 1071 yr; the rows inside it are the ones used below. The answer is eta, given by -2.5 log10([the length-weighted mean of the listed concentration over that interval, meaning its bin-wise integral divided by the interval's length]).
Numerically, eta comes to -1.72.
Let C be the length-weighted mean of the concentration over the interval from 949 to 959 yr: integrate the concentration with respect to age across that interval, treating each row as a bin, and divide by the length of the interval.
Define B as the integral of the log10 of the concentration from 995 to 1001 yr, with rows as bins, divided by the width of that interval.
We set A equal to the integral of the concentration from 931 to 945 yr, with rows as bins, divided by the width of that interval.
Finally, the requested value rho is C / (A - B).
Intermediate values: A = 5.79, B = 0.75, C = 5.3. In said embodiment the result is 1.06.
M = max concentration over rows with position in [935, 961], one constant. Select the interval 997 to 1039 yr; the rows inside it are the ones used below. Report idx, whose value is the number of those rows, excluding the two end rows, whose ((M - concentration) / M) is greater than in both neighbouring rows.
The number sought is 6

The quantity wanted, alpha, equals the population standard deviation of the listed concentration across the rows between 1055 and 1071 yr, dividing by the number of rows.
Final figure 0.23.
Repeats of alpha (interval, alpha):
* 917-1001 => 0.81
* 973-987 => 0.21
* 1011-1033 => 0.26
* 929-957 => 0.32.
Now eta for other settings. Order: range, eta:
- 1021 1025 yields -1.67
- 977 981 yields -1.74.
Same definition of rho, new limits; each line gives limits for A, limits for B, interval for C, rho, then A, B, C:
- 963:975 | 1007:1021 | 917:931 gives 0.93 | 4.85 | 0.71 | 3.8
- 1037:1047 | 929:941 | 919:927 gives 0.88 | 4.51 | 0.76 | 3.3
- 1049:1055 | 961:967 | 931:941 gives 1.27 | 5.26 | 0.64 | 5.8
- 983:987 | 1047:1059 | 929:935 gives 1.33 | 4.91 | 0.72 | 5.6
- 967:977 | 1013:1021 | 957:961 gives 0.99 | 5.02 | 0.70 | 4.3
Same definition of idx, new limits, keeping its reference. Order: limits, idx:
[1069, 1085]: 3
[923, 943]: 0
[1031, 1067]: 5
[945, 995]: 7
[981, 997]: 2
